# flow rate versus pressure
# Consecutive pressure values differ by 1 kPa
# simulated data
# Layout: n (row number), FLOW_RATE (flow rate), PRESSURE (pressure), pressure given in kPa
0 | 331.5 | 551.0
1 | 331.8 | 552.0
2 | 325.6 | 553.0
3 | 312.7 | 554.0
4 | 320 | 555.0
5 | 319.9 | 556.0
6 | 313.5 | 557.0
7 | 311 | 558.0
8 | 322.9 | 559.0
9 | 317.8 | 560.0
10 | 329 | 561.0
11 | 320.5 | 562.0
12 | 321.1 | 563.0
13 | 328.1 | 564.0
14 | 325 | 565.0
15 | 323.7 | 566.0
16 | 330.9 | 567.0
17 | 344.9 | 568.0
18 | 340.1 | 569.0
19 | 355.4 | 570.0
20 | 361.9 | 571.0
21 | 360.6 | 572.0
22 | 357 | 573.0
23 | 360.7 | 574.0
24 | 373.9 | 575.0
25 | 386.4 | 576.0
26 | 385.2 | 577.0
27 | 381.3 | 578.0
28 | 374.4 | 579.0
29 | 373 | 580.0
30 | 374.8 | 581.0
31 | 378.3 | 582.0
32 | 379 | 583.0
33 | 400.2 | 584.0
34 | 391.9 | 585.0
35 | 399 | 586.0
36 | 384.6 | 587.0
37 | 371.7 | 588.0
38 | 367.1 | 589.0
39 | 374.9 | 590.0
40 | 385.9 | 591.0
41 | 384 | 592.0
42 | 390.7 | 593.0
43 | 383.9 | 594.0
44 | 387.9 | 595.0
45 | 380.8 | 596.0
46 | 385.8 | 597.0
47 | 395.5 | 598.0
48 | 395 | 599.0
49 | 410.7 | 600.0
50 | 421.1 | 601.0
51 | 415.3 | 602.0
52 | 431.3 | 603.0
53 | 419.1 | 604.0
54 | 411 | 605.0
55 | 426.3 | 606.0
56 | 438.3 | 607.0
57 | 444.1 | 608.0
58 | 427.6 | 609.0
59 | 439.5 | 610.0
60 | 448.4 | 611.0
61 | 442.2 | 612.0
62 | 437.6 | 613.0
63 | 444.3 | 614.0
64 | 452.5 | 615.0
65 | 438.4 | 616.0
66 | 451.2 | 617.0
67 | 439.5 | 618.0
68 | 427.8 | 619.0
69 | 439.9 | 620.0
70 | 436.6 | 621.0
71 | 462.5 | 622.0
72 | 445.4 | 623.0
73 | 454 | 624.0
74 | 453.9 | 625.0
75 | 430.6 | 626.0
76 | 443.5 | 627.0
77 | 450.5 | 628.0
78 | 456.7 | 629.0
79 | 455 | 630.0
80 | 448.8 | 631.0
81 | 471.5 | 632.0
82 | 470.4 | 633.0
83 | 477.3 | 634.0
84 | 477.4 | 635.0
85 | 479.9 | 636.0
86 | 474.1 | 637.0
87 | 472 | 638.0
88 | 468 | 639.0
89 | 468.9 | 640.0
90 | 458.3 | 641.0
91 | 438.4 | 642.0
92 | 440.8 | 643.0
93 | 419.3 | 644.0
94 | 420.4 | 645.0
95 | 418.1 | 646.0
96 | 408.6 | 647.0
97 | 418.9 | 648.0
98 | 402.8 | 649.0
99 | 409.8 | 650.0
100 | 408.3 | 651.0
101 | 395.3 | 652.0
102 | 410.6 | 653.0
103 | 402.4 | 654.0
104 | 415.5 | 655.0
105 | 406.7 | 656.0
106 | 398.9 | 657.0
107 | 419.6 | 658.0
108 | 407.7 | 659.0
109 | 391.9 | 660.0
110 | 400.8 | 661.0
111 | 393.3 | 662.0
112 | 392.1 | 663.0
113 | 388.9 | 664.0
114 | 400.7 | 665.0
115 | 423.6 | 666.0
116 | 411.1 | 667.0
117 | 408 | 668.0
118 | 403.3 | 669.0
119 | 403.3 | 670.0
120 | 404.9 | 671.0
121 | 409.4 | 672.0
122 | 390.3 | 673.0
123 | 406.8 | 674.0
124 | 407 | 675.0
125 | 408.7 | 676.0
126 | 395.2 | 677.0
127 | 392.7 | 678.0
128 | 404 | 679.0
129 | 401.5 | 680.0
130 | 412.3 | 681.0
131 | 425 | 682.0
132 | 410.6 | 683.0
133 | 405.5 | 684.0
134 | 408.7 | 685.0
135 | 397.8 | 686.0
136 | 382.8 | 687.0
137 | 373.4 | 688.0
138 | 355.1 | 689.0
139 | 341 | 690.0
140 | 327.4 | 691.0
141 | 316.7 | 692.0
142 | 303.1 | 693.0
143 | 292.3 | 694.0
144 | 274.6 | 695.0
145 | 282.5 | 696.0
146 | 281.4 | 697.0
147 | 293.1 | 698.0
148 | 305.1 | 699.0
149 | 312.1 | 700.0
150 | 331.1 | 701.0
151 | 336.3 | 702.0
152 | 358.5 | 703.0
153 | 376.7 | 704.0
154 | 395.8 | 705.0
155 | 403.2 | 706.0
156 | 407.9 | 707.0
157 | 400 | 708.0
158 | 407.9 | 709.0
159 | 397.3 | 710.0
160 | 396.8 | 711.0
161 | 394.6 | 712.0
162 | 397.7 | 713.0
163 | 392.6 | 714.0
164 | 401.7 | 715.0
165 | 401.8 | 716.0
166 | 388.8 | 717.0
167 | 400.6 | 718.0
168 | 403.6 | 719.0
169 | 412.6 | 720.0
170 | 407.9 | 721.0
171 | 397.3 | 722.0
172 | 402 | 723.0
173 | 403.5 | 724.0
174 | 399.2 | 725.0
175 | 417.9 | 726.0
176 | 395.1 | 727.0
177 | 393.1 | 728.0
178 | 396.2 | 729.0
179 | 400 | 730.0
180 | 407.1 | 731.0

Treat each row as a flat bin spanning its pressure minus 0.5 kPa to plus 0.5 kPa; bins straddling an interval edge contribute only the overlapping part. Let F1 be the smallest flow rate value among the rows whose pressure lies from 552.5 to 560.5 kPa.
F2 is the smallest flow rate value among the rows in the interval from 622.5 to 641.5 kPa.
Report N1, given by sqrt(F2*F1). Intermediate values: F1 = 311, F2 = 430.6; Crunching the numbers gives 366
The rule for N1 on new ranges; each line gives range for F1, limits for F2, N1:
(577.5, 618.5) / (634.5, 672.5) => 378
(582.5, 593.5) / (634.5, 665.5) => 378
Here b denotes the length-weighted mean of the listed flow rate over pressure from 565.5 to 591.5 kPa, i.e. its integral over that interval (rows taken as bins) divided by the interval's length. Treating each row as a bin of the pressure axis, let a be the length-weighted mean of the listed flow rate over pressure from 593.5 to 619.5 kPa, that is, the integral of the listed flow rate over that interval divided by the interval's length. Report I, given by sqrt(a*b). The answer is 395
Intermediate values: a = 423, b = 370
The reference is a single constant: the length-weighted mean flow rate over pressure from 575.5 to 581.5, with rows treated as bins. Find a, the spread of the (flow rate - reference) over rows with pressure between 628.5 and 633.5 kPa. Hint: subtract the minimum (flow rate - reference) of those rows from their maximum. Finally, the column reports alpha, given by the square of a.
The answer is 515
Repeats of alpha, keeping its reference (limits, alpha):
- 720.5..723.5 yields 112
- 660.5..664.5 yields 142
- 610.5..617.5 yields 222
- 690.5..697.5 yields 2788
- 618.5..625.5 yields 1204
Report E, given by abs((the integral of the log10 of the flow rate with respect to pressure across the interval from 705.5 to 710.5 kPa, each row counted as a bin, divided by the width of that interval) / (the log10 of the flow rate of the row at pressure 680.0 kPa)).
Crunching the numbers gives 1.00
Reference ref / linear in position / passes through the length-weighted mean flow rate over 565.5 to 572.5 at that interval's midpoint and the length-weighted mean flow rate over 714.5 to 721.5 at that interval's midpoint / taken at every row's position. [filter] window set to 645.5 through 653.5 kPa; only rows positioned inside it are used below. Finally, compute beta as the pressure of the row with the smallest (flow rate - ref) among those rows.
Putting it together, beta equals 652.0 kPa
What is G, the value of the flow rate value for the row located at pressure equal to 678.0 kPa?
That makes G 392.7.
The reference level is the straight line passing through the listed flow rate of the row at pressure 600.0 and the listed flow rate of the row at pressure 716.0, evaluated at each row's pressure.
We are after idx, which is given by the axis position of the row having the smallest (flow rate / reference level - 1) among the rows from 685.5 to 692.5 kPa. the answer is 692.0 kPa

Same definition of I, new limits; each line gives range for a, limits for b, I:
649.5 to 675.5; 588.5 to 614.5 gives 408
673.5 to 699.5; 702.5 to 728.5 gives 380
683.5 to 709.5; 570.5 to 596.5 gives 364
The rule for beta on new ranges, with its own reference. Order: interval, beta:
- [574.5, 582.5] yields 580.0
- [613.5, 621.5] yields 619.0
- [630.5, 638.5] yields 631.0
